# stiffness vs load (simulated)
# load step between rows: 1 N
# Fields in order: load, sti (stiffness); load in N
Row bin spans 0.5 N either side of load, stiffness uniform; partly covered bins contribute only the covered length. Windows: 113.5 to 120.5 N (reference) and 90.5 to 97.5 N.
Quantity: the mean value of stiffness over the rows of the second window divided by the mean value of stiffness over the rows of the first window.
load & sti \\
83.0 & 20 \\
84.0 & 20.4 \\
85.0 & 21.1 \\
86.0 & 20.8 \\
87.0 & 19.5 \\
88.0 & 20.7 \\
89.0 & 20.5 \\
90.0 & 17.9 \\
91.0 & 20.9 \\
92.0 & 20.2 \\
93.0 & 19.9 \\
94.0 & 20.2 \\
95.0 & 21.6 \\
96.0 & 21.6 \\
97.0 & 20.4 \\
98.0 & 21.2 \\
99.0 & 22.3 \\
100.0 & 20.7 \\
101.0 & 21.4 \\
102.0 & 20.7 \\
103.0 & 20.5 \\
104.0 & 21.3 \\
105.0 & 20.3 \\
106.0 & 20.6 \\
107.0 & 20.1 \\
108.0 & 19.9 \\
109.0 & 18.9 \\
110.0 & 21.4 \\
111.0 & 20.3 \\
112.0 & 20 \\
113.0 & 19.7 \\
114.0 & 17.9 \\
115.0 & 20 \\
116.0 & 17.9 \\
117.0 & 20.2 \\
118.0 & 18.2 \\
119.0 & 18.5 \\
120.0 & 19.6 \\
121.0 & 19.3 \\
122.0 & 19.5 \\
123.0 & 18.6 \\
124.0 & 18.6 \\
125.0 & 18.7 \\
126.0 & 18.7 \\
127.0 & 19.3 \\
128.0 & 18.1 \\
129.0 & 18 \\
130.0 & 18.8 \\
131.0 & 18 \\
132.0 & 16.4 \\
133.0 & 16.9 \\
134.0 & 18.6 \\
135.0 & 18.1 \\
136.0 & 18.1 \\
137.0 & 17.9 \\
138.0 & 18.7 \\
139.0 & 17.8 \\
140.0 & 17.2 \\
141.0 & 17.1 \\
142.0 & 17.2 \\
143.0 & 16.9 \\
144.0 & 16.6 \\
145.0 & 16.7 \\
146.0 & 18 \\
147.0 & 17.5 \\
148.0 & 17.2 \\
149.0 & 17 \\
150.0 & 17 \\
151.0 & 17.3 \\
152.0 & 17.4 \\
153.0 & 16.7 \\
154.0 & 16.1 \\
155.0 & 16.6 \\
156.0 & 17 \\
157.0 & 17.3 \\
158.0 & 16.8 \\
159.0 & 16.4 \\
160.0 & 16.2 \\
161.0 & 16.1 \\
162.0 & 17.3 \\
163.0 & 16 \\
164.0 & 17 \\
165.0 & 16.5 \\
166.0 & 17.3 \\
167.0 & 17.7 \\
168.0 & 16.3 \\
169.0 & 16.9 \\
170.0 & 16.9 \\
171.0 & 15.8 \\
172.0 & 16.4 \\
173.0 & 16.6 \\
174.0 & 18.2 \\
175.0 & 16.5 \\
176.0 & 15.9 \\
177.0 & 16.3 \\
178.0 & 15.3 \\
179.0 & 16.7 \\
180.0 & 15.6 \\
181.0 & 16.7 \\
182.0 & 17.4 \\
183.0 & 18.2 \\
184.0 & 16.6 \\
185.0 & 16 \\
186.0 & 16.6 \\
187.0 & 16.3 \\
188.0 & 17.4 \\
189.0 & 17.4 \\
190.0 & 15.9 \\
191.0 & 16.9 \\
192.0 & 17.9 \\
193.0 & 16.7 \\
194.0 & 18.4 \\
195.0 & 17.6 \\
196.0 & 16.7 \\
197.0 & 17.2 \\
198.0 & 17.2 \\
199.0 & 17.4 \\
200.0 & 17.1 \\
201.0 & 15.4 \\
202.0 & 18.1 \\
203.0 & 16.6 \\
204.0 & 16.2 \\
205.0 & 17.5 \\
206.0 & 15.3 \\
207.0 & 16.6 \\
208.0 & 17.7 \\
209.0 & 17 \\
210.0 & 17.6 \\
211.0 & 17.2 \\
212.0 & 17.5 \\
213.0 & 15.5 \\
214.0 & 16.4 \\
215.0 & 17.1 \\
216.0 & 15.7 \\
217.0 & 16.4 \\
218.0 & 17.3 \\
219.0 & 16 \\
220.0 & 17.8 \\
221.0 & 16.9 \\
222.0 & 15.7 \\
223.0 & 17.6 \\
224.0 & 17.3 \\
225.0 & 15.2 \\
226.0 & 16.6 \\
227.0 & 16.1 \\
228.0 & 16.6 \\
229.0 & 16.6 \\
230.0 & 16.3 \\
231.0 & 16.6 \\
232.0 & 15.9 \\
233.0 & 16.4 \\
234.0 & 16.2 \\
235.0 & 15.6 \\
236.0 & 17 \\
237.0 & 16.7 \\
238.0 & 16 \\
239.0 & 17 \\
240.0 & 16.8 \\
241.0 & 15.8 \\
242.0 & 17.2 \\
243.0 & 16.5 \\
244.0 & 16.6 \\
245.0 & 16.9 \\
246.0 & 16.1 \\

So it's 1.09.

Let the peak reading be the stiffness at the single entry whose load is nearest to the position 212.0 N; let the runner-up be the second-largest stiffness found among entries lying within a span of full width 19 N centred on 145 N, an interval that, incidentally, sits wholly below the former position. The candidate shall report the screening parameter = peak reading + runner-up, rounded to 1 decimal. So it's 35.6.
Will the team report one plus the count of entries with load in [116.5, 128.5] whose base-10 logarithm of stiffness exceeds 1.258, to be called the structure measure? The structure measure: 12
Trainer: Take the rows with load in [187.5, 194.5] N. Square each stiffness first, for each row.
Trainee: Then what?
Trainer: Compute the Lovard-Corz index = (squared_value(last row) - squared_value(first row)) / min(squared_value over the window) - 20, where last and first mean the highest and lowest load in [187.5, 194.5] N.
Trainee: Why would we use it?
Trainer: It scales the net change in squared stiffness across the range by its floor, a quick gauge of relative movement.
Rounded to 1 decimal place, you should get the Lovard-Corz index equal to -19.9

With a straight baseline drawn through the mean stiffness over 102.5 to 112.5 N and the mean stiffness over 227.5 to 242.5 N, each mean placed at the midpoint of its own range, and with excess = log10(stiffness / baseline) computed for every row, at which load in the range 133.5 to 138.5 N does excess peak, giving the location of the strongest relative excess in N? 138.0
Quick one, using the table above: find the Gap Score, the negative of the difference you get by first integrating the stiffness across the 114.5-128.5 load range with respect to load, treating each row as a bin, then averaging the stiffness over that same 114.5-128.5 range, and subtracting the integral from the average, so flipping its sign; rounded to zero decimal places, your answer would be 246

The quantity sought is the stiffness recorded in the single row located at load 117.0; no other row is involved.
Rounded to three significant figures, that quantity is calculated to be 20.2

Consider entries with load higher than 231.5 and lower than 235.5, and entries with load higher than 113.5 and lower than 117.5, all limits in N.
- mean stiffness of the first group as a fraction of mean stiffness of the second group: 0.84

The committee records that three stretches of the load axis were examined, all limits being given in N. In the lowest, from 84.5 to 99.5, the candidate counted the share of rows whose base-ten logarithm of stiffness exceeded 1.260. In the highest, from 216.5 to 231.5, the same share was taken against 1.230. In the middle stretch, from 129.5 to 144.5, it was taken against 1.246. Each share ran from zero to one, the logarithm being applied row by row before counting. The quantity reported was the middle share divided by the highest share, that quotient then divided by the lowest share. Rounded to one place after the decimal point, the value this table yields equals 2.1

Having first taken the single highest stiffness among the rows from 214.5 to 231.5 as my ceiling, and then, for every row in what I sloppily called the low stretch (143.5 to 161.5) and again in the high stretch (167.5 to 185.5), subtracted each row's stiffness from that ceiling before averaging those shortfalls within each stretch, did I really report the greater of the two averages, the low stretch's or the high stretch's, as 1.2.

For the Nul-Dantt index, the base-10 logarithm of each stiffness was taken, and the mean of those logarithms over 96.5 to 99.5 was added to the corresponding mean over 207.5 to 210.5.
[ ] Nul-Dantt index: 2.57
